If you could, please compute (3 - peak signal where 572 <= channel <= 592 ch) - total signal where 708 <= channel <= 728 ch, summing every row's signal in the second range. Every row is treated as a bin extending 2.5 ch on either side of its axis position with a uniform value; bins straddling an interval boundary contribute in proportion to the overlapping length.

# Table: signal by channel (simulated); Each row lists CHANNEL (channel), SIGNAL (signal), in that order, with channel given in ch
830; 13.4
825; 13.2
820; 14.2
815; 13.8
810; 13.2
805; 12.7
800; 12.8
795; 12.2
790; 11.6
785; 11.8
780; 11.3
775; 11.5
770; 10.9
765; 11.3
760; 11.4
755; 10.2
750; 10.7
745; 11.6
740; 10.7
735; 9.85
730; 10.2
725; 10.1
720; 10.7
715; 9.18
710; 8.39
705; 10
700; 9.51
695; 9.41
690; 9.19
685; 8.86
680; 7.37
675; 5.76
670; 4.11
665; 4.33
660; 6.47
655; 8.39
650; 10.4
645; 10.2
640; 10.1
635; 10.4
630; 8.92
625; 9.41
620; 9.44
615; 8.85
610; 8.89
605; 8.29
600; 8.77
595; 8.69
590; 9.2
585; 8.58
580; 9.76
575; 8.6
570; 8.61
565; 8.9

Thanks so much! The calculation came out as -45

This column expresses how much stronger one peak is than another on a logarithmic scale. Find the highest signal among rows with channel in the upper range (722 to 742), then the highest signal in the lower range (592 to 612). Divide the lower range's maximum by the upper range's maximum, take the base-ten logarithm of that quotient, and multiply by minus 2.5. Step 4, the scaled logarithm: 0.201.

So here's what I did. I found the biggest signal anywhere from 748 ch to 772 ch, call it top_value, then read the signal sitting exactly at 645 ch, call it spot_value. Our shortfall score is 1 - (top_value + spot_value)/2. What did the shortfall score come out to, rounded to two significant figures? -9.8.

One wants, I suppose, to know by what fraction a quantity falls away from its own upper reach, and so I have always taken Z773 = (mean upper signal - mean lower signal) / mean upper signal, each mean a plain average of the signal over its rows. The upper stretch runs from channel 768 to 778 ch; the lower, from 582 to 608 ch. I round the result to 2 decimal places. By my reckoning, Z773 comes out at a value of 0.22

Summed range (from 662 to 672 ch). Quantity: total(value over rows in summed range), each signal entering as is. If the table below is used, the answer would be 8.4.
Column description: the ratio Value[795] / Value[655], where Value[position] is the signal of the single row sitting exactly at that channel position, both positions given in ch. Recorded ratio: 1.45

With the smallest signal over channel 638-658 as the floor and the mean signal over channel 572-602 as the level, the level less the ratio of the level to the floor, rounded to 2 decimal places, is 7.87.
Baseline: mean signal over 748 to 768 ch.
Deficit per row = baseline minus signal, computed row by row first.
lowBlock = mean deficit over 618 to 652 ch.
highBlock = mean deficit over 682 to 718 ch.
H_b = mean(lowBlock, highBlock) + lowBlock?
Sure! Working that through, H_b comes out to 2.4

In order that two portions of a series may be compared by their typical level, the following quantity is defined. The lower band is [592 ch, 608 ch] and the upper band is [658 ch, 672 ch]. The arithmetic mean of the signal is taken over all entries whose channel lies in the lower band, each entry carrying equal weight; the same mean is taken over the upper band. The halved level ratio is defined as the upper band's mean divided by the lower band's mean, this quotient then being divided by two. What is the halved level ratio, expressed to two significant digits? 0.29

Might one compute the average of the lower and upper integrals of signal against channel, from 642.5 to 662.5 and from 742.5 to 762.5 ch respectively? 198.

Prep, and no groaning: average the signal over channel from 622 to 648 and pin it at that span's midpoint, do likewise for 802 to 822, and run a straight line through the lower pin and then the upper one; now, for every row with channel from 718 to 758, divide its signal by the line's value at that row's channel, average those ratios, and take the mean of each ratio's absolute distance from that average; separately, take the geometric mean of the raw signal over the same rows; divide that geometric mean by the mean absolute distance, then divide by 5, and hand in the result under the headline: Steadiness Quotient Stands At 62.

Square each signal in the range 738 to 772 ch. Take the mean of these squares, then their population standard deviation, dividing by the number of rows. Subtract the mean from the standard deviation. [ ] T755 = -111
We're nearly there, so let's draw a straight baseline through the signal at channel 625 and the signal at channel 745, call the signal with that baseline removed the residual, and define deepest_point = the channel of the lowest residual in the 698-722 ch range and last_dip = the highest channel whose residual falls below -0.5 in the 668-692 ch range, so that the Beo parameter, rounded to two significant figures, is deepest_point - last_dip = 20 ch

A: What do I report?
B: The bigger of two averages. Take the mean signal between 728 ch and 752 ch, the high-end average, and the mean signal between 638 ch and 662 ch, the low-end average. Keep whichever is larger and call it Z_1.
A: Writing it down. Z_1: 10.6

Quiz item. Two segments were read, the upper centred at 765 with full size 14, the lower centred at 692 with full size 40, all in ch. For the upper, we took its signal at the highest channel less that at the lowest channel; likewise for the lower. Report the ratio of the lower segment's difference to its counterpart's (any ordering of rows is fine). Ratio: -5.3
